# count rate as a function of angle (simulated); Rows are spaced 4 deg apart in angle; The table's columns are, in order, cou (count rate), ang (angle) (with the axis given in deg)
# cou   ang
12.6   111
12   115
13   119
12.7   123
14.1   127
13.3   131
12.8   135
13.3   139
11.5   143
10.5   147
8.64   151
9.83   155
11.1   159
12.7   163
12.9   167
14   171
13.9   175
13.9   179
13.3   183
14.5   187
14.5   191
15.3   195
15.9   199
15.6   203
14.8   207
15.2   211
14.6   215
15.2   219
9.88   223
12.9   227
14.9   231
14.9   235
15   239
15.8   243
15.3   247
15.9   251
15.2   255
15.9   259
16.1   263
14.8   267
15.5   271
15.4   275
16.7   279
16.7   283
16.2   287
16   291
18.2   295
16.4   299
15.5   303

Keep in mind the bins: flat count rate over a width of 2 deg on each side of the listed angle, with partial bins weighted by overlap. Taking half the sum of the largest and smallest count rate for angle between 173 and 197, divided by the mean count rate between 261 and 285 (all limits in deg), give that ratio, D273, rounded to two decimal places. 0.90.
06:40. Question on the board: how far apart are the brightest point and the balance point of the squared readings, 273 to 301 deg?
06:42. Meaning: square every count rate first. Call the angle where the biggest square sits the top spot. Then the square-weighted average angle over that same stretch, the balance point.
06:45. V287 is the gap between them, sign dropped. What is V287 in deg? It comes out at 7.6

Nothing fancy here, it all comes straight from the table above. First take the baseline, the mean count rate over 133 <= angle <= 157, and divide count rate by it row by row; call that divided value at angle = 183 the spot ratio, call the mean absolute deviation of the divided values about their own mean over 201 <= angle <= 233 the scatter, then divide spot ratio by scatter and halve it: 4.8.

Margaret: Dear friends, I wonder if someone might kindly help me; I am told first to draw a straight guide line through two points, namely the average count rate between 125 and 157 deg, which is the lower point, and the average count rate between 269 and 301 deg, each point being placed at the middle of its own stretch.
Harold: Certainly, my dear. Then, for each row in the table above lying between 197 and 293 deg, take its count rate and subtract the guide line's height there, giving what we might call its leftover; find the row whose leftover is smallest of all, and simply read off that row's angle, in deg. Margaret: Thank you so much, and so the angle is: 223 deg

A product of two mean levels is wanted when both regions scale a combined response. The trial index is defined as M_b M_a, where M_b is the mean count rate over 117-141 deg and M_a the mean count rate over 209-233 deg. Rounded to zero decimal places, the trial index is 182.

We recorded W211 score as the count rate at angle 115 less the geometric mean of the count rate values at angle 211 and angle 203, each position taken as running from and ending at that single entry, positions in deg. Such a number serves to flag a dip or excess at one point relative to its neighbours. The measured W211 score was -3.4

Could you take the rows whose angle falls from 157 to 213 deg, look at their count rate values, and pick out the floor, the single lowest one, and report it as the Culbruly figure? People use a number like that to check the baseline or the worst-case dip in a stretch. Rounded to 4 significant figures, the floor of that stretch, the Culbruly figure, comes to 11.10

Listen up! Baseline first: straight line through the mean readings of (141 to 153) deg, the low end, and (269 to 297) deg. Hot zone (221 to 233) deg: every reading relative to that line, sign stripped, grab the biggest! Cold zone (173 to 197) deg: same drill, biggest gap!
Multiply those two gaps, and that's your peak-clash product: 11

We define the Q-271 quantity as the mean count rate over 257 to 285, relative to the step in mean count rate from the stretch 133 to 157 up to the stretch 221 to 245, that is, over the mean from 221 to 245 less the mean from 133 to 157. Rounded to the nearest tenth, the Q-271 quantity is 5.7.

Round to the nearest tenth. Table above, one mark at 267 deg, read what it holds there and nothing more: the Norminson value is 14.8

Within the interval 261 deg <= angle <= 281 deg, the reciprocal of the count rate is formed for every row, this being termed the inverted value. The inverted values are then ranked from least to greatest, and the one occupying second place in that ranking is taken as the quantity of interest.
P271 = 0.0621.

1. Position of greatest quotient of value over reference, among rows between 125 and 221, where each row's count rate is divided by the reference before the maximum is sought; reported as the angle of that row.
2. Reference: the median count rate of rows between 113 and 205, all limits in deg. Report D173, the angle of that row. 199 deg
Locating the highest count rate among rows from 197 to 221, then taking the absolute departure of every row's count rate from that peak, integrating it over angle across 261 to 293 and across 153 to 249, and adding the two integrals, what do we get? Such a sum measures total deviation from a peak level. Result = 200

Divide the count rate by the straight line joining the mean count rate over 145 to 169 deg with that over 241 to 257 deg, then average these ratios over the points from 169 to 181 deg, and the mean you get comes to 1.18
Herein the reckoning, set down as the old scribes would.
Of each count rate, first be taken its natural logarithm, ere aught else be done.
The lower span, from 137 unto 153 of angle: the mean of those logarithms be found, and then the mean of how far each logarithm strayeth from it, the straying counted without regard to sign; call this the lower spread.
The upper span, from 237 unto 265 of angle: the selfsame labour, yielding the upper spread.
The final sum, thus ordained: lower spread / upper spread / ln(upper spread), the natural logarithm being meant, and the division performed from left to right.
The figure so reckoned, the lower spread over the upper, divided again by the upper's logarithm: -1.46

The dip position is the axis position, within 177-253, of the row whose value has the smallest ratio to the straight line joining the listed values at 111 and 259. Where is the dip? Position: 223 deg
